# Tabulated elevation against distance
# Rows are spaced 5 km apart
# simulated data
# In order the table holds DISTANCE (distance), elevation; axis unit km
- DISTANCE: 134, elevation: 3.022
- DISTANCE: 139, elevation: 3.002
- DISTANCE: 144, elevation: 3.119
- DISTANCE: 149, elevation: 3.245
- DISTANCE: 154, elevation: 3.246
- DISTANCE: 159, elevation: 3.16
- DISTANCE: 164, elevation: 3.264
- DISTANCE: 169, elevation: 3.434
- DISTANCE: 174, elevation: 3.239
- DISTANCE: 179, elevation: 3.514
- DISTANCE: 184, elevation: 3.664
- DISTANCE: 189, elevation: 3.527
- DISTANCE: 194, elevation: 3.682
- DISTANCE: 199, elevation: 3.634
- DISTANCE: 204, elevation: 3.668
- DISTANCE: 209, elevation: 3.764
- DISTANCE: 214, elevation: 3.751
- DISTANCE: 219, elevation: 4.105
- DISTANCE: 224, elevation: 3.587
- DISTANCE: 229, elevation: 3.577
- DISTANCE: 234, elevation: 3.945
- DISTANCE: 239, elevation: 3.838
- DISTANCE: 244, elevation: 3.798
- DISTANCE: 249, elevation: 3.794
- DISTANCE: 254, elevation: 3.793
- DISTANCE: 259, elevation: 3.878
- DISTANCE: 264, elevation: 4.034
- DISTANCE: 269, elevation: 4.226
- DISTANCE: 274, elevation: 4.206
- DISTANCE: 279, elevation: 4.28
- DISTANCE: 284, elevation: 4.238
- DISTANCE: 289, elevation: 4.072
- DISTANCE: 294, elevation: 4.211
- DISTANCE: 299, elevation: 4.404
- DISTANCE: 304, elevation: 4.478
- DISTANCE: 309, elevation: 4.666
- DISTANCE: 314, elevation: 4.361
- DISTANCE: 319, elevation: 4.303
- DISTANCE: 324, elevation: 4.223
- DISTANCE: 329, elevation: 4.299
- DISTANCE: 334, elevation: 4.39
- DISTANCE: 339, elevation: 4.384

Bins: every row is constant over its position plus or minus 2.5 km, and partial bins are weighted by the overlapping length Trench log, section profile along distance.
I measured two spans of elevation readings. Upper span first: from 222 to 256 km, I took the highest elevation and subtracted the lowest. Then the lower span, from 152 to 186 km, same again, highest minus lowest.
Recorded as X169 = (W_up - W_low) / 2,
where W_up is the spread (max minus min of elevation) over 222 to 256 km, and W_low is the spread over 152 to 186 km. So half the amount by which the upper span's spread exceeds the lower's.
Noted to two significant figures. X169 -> -0.068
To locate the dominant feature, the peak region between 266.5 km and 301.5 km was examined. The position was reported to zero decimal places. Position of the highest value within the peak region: 299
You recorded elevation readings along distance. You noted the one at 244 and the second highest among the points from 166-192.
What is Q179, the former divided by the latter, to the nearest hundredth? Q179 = 1.08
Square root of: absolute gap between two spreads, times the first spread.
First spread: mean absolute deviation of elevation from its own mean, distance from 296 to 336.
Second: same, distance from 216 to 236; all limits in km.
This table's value 0.11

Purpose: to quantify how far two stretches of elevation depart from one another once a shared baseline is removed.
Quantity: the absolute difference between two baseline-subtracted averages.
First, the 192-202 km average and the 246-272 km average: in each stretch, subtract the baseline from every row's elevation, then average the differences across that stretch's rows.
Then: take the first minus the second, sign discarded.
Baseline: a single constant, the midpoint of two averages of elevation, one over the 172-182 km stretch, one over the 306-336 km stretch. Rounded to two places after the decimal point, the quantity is 0.29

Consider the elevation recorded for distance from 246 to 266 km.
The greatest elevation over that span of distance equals 4.034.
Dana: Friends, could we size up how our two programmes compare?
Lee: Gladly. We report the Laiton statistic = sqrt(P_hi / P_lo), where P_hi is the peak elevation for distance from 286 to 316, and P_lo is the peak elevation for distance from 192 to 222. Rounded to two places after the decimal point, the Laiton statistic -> 1.07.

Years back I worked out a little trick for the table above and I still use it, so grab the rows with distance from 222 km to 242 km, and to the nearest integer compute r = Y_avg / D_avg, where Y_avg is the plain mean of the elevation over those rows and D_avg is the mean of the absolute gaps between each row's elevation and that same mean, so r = 24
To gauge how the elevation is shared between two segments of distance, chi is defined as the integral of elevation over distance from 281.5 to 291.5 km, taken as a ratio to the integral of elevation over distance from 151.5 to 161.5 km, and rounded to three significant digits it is 1.30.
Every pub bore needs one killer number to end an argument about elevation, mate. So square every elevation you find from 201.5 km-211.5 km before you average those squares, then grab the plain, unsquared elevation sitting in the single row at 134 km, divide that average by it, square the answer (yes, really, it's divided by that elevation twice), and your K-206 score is 20.9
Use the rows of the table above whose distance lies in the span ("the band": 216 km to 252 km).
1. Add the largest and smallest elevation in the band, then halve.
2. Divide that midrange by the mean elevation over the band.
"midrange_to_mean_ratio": 1.01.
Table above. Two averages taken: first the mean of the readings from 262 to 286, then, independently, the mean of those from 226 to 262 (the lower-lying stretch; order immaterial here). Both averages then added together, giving 8.00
